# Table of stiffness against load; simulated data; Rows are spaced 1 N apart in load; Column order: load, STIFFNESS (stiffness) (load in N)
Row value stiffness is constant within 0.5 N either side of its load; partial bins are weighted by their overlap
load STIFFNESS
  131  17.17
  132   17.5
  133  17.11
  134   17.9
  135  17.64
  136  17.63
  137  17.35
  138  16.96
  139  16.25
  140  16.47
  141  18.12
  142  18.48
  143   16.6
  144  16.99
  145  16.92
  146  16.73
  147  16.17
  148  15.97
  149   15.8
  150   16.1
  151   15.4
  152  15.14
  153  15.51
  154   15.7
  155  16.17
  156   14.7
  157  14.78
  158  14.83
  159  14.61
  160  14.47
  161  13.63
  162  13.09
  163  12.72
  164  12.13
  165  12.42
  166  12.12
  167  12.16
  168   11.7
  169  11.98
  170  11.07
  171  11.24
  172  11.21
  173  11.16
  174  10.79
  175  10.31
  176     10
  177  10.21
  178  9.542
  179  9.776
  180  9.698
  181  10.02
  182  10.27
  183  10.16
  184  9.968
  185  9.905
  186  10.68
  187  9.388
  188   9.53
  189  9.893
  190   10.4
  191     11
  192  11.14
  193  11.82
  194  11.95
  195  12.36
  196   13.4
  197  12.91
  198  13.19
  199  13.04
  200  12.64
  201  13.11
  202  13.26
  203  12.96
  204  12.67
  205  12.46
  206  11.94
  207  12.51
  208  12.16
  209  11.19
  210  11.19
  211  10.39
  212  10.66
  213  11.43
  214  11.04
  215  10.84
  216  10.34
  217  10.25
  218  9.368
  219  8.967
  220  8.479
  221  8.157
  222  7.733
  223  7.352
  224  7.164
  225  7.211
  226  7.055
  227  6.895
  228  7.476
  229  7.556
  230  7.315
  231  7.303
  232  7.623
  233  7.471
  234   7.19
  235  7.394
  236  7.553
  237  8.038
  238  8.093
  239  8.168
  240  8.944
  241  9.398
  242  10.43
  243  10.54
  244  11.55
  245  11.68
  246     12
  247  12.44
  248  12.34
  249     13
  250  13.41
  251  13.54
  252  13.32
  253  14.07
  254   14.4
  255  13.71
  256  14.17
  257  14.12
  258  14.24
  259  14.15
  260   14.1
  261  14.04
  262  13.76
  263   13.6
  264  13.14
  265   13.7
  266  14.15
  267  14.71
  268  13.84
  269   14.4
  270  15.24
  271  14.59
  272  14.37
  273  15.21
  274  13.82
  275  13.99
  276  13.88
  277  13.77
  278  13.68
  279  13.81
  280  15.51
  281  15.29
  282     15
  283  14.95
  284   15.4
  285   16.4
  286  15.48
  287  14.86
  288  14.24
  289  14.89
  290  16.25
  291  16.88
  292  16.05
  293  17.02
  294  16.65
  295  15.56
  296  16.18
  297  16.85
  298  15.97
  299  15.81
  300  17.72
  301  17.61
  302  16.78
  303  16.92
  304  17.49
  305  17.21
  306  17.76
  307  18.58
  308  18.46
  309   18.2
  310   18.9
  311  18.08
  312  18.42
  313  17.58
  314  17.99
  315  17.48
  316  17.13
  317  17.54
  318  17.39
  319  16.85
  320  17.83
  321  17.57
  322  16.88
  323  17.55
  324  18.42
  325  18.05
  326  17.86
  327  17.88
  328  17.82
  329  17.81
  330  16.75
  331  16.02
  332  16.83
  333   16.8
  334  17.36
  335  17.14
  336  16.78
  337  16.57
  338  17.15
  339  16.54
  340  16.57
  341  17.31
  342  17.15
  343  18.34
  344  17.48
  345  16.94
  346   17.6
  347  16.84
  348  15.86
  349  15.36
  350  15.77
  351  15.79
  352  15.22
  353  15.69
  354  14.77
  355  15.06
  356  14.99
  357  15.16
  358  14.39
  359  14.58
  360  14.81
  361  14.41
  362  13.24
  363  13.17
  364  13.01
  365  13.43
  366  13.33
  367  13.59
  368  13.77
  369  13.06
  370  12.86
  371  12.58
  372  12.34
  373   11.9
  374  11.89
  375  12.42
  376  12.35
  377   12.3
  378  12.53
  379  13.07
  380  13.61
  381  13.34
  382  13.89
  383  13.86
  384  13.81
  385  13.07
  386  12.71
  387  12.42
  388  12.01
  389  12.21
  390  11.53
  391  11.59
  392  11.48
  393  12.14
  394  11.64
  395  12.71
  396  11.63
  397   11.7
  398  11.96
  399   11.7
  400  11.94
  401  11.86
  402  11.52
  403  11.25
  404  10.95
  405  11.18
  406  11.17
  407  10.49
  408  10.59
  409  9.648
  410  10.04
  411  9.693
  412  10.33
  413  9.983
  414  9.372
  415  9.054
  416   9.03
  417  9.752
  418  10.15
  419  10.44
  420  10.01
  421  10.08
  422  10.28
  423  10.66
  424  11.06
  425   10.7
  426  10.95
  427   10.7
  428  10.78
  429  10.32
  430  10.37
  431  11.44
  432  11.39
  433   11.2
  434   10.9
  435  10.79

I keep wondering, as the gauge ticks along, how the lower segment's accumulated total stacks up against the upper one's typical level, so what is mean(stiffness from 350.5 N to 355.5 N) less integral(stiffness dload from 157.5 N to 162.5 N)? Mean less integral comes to -55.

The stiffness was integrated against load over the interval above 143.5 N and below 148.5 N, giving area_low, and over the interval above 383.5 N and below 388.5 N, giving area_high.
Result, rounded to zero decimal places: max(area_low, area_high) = 83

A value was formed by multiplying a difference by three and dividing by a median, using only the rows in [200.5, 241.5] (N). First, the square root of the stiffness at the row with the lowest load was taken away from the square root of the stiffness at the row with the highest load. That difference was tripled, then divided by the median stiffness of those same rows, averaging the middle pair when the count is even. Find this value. -0.19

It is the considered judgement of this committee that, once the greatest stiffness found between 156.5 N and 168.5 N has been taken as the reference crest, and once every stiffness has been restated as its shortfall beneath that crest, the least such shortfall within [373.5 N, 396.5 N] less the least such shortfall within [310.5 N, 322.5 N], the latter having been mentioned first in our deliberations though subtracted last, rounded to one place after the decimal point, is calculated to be 4.5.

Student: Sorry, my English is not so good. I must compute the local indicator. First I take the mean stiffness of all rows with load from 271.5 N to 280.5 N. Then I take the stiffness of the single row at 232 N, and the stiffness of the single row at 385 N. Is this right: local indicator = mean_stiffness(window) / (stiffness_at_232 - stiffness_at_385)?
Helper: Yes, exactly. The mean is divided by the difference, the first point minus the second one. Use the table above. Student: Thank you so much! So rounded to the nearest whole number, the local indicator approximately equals -3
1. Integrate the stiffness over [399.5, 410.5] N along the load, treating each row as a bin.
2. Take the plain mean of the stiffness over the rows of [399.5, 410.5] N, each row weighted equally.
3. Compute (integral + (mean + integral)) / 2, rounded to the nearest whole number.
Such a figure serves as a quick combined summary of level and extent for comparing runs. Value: 126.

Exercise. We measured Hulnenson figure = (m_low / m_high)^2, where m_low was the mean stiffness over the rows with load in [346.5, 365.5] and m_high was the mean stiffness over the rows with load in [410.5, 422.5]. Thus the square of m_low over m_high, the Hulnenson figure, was 2.26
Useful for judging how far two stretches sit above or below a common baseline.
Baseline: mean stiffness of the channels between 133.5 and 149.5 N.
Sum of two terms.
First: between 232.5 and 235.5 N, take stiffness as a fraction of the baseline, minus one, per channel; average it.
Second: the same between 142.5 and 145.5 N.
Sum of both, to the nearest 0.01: -0.58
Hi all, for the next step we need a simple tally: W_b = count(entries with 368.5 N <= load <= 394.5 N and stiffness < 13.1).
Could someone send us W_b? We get 21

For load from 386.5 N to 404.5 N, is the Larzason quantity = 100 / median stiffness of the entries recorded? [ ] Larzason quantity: 8.5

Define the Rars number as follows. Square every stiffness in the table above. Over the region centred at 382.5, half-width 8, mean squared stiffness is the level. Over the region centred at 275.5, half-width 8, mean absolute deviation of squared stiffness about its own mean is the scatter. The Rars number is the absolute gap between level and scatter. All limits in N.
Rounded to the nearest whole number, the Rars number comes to 148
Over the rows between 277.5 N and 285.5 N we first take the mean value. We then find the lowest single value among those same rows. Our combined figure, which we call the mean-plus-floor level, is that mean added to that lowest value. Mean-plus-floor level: 29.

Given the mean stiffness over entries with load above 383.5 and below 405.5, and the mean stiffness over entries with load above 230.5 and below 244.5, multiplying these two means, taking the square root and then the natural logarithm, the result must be 2.3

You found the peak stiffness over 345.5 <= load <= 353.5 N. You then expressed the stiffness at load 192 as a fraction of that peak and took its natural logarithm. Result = -0.5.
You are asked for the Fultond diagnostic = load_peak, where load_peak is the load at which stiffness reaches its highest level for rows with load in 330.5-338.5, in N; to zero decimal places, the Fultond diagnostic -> 334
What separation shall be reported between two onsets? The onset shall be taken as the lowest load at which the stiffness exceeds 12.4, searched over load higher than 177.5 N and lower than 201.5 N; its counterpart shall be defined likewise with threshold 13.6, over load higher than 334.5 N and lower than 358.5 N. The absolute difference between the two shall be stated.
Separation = 139 N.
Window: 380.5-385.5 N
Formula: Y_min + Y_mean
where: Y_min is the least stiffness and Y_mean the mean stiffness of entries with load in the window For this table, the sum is 27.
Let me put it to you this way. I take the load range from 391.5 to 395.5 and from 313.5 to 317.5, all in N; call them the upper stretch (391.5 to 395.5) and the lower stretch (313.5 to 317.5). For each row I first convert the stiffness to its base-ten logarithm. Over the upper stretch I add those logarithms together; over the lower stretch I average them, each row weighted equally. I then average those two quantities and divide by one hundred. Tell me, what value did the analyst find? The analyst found 0.0278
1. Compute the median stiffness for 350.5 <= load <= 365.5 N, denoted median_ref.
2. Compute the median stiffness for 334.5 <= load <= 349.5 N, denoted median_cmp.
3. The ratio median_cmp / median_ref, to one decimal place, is 1.1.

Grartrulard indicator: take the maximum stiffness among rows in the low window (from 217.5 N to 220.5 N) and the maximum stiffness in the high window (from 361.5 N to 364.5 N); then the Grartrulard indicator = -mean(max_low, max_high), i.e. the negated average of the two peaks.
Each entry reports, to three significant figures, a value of -11.3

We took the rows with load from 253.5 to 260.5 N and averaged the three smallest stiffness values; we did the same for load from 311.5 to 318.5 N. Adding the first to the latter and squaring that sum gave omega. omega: 980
